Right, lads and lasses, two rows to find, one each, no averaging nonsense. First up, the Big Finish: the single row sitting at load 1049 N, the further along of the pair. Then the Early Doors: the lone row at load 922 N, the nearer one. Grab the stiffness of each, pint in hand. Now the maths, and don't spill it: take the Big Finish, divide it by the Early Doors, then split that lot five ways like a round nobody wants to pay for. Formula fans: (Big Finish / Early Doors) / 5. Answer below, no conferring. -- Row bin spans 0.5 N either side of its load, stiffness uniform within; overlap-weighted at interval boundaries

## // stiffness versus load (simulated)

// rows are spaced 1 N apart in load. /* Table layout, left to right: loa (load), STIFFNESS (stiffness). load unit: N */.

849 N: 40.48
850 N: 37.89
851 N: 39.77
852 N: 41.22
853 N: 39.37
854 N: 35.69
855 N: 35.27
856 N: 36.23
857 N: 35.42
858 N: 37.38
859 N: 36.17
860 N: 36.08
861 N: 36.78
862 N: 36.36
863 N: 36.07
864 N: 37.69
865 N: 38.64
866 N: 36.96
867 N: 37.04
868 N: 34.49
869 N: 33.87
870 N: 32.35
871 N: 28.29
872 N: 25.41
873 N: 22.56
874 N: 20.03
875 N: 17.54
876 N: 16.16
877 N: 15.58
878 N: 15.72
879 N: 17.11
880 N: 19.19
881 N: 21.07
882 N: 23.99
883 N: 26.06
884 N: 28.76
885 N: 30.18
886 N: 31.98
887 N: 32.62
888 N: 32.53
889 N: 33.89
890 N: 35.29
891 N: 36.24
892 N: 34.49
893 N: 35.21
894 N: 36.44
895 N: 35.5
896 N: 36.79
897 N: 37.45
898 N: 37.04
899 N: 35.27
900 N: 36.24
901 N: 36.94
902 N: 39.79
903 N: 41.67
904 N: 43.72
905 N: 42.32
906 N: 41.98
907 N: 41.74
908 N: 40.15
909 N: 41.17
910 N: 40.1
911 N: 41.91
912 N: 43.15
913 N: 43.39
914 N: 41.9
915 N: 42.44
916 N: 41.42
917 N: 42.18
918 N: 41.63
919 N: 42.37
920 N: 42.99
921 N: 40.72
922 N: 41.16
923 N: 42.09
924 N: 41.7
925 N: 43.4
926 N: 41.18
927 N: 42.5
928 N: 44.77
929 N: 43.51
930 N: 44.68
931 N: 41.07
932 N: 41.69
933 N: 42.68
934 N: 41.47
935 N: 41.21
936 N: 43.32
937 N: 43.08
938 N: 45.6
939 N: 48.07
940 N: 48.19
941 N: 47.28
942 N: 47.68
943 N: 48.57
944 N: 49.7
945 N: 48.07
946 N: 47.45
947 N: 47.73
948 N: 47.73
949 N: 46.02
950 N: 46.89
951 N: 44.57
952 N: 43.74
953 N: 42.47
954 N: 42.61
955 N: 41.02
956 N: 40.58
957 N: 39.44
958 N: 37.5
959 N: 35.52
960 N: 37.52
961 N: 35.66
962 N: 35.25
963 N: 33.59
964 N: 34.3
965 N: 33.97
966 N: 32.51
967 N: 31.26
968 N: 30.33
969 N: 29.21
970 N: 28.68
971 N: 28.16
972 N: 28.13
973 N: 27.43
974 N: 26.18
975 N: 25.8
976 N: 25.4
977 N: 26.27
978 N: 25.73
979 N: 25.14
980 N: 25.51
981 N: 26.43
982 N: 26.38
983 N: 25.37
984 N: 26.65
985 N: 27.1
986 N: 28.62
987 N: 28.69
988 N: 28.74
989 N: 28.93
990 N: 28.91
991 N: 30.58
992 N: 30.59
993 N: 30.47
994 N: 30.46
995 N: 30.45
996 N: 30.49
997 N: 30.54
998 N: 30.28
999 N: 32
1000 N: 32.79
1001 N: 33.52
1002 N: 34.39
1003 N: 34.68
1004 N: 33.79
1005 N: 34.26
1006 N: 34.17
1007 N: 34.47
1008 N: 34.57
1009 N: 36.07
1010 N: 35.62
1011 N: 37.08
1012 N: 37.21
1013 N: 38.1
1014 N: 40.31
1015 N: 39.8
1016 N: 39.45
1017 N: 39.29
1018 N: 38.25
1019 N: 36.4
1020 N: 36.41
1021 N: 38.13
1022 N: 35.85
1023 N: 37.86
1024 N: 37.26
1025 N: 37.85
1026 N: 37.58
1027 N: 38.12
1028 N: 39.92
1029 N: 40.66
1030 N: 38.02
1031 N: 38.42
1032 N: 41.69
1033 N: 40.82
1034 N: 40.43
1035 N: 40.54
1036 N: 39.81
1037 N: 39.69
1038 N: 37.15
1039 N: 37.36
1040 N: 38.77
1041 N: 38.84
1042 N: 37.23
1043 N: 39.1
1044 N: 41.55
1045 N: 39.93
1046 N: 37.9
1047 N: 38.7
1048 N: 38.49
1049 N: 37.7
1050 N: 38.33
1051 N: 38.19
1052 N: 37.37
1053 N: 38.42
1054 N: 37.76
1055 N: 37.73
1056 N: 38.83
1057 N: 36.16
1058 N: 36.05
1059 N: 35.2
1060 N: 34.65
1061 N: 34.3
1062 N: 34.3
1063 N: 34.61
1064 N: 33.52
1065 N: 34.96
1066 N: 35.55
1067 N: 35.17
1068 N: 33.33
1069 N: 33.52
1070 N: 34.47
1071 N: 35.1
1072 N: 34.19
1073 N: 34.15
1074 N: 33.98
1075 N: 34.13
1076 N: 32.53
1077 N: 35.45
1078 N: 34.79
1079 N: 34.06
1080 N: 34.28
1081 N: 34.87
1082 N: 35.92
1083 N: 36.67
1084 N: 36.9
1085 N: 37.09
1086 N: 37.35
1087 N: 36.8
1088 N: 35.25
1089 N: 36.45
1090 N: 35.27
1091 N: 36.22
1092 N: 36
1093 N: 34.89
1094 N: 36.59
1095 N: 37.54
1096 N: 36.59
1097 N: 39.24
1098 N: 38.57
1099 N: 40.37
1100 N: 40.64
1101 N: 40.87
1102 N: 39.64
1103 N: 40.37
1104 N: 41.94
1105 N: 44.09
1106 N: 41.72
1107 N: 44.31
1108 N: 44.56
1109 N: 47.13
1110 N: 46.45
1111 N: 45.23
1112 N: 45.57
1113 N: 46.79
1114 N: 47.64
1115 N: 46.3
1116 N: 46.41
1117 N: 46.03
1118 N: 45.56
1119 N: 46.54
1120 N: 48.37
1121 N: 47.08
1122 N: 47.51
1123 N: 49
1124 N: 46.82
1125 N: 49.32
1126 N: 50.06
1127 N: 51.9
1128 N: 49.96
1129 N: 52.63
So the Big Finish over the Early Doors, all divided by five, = 0.183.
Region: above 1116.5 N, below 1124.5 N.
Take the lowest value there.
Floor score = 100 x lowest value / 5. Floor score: 911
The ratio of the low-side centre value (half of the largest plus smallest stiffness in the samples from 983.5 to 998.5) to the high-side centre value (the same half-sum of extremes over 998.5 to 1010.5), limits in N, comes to 0.8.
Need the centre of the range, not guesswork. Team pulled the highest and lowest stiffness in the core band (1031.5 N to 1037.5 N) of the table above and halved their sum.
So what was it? 41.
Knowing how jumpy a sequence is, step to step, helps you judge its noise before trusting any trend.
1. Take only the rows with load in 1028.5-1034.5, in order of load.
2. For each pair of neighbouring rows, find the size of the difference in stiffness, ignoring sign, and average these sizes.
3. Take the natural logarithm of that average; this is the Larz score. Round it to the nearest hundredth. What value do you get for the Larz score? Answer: 0.41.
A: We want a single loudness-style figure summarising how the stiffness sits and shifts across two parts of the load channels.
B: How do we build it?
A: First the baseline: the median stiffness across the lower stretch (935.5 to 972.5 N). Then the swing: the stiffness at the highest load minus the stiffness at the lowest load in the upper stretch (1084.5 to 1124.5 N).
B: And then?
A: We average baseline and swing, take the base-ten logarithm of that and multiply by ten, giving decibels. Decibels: 14.2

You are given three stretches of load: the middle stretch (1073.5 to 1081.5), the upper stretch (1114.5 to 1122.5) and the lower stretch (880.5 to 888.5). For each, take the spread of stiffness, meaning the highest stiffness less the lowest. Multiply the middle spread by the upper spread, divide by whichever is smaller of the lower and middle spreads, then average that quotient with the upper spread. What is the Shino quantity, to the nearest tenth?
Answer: 2.8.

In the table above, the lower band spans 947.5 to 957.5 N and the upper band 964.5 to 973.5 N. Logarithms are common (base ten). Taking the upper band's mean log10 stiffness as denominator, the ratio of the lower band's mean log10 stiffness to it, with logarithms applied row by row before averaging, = 1.11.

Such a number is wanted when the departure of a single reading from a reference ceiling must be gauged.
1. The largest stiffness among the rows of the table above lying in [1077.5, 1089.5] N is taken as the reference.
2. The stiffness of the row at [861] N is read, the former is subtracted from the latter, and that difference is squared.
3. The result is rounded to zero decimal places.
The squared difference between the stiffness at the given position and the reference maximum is 0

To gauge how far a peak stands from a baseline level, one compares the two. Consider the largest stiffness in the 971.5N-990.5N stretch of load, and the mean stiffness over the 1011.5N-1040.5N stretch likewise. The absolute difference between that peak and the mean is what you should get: 10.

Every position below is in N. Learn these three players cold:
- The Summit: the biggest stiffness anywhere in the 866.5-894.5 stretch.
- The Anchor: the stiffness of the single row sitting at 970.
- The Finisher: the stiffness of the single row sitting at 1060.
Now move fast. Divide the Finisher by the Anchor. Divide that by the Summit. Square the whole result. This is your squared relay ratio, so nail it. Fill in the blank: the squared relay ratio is 0.0011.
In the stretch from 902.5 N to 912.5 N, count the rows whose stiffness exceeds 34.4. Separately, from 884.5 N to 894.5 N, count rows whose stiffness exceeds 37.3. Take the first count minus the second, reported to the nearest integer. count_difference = 10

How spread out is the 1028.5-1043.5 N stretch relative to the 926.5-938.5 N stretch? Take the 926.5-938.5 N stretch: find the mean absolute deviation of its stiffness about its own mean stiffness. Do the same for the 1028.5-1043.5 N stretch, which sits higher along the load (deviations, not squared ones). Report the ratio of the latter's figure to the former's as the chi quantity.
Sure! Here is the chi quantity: 1.0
